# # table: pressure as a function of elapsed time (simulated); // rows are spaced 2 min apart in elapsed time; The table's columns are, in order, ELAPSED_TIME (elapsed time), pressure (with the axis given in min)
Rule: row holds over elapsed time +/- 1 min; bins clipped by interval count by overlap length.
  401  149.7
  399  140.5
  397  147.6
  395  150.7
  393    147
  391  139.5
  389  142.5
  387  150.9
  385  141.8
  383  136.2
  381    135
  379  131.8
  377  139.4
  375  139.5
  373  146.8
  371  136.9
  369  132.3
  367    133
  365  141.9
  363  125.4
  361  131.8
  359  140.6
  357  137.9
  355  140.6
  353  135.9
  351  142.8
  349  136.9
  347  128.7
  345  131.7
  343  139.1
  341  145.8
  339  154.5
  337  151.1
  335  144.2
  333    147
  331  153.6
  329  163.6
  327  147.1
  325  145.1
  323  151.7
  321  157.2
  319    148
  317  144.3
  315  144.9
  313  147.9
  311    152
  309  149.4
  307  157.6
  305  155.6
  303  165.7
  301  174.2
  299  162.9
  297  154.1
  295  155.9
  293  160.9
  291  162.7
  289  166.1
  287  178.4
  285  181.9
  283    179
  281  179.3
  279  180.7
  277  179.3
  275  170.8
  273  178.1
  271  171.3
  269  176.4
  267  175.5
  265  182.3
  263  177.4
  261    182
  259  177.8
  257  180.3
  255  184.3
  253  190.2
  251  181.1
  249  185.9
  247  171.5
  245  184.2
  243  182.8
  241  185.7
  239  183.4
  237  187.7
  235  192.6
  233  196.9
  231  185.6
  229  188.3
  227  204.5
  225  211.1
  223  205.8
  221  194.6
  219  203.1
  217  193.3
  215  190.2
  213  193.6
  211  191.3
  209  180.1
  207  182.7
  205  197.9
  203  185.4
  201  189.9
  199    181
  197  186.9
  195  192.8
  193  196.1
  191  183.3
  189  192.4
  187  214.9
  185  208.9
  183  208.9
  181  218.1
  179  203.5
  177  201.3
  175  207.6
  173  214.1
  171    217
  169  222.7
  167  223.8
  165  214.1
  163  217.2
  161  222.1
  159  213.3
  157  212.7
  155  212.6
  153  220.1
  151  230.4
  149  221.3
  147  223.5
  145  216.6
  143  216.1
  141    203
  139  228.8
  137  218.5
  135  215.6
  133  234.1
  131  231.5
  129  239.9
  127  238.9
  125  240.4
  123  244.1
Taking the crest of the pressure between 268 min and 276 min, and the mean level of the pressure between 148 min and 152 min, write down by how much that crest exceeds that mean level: -48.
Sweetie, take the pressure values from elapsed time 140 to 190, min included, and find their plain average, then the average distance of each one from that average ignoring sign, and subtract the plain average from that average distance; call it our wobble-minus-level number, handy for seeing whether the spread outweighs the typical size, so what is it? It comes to -208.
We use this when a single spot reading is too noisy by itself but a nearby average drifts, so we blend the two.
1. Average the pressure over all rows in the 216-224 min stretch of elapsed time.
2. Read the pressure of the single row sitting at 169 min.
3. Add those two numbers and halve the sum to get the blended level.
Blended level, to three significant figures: 211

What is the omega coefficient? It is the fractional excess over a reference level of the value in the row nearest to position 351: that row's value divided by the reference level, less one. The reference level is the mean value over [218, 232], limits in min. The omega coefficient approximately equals -0.3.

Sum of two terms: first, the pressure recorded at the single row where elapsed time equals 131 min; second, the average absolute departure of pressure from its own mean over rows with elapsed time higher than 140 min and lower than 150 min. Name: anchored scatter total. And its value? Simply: 237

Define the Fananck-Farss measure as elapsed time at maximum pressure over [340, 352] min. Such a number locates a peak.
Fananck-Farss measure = 341 min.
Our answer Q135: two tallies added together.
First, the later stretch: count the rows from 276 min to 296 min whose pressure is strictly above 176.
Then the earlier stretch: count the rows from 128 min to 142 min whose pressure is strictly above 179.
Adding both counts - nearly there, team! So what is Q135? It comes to 13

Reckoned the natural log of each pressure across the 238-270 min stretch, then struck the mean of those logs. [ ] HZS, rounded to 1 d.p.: 5.2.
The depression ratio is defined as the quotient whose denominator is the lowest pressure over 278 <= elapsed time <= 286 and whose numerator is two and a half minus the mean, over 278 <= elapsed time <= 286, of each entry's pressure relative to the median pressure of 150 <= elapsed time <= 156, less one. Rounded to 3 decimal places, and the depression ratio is 0.015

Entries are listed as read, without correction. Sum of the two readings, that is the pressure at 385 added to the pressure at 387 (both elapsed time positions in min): 293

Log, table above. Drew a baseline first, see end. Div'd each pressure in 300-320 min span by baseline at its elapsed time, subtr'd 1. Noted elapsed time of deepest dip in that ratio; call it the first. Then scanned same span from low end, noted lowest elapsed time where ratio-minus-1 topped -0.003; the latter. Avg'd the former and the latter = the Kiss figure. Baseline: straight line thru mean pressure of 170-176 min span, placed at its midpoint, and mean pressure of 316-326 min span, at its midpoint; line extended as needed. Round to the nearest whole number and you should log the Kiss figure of 308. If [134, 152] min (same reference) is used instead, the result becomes 140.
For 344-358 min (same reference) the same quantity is 348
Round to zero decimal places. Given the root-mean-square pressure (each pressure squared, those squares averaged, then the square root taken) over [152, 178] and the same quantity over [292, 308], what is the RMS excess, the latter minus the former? -54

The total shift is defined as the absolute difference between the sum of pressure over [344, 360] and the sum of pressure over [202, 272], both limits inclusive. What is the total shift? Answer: 5462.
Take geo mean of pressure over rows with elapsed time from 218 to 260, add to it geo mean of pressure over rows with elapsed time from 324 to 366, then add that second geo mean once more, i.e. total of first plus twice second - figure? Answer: 473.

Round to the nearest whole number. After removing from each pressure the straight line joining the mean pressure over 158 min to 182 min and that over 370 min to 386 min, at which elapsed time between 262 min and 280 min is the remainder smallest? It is 271 min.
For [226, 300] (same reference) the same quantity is 247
